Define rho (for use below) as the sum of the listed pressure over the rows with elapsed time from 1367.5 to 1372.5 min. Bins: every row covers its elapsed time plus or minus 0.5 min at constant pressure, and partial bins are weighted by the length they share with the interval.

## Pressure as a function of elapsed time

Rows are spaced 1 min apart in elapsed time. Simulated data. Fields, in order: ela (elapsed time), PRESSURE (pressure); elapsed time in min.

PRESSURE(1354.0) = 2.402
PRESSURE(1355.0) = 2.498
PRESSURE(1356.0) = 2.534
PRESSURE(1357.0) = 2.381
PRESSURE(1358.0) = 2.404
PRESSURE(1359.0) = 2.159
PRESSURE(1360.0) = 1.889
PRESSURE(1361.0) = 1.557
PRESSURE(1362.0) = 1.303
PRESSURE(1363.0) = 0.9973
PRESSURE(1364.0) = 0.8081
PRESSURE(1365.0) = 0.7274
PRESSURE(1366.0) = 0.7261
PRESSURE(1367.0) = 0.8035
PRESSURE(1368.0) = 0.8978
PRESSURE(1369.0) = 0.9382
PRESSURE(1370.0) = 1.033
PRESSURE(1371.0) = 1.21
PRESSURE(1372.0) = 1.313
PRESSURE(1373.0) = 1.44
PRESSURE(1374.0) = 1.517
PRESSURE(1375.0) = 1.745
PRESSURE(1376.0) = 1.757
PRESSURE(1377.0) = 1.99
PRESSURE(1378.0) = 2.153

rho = 5.4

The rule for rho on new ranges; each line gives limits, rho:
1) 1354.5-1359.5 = 12.0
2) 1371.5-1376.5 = 7.8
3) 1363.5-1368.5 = 4.0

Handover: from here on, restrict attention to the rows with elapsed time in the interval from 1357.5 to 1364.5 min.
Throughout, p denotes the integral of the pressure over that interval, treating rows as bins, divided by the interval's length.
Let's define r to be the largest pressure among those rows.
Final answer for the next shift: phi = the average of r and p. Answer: 2.0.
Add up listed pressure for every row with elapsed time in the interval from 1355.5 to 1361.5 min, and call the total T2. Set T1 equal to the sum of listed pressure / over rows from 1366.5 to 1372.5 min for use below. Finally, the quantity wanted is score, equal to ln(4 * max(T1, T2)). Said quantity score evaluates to 3.95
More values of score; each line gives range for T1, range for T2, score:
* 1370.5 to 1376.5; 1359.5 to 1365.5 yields 3.58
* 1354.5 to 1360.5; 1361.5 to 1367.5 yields 4.02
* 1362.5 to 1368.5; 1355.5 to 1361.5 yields 3.95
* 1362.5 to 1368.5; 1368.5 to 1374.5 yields 3.39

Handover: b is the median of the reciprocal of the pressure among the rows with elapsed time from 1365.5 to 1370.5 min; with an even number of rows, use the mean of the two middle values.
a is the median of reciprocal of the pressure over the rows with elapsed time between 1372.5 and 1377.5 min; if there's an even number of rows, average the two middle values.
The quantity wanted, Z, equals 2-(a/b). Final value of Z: 1.5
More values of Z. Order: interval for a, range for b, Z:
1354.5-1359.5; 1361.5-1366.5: 1.7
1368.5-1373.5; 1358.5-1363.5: 0.7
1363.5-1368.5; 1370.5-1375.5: 0.2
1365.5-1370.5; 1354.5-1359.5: -0.7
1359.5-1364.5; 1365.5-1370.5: 1.3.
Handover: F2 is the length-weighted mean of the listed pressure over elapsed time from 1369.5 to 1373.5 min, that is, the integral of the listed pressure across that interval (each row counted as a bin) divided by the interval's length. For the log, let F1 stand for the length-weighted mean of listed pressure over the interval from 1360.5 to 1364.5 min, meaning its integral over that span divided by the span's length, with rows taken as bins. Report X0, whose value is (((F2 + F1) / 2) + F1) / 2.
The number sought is 1.2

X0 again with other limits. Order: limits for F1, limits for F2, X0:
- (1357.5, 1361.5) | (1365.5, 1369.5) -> 1.7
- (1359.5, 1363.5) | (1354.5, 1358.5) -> 1.7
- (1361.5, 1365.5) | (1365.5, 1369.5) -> 0.9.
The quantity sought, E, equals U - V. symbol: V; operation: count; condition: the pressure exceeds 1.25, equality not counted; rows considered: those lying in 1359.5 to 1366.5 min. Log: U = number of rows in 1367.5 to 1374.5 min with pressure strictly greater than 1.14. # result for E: 1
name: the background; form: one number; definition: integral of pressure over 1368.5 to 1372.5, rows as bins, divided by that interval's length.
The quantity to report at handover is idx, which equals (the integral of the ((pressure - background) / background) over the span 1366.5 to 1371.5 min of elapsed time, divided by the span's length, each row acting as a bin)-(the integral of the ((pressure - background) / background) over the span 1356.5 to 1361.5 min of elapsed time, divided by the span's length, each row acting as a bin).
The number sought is -1.0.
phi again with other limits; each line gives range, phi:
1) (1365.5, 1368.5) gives 0.9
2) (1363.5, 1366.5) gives 0.8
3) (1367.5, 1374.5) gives 1.4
